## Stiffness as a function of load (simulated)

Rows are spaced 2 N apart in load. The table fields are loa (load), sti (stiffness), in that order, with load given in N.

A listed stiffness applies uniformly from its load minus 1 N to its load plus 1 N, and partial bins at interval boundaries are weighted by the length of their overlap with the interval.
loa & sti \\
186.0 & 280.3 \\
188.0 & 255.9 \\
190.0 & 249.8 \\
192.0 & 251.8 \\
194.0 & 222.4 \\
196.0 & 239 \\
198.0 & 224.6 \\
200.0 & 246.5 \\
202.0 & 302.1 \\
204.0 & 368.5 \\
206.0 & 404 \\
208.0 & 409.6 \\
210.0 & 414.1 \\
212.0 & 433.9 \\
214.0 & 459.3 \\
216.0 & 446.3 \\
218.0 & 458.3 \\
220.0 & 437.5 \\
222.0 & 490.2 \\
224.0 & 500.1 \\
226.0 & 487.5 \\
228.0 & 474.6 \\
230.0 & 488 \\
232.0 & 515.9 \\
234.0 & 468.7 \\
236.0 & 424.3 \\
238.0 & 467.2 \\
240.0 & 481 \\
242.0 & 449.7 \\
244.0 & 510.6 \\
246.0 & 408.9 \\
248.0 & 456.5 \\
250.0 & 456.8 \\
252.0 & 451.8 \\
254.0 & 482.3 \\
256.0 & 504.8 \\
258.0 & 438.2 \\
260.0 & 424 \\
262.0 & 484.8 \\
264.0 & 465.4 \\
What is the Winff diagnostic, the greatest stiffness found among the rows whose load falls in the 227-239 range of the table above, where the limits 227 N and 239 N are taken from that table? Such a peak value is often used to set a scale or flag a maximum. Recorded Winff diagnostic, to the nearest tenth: 515.9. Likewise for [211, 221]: 459.3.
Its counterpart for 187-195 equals 255.9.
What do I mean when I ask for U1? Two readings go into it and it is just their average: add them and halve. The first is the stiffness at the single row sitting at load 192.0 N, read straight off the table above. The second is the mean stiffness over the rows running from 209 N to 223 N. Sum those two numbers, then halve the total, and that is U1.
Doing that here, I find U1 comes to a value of 350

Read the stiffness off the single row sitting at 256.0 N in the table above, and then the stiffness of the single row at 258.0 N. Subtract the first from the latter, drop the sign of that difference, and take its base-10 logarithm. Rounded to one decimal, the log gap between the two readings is 1.8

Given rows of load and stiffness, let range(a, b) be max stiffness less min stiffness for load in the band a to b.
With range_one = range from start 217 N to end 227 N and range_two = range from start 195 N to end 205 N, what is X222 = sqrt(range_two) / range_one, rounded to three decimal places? 0.192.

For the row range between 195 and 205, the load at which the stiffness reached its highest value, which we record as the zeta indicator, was 204.0 N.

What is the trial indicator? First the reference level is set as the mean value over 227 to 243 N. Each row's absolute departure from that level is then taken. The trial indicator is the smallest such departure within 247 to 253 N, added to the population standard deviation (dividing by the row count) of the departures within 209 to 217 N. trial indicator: 31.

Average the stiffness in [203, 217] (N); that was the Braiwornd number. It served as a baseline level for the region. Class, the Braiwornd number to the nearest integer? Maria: 419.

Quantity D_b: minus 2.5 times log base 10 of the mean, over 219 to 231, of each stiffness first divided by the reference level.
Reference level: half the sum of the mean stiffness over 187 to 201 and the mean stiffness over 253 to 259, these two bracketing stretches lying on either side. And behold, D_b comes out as -0.32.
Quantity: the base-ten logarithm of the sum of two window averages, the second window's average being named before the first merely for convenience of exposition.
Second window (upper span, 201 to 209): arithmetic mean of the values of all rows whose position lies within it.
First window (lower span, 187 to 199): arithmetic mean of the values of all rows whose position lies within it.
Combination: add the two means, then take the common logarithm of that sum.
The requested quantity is 2.79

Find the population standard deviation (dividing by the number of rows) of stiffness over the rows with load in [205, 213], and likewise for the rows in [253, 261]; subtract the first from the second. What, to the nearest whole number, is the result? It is 21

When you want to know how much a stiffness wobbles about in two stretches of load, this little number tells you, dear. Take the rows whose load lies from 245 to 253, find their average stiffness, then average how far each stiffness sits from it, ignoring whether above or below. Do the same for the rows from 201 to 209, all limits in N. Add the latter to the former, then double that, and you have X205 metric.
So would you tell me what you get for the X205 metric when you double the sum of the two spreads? 106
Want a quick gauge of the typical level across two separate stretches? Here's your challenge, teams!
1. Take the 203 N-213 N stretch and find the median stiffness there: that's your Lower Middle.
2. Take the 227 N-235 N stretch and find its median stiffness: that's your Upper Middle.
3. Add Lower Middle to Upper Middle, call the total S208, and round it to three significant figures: 891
